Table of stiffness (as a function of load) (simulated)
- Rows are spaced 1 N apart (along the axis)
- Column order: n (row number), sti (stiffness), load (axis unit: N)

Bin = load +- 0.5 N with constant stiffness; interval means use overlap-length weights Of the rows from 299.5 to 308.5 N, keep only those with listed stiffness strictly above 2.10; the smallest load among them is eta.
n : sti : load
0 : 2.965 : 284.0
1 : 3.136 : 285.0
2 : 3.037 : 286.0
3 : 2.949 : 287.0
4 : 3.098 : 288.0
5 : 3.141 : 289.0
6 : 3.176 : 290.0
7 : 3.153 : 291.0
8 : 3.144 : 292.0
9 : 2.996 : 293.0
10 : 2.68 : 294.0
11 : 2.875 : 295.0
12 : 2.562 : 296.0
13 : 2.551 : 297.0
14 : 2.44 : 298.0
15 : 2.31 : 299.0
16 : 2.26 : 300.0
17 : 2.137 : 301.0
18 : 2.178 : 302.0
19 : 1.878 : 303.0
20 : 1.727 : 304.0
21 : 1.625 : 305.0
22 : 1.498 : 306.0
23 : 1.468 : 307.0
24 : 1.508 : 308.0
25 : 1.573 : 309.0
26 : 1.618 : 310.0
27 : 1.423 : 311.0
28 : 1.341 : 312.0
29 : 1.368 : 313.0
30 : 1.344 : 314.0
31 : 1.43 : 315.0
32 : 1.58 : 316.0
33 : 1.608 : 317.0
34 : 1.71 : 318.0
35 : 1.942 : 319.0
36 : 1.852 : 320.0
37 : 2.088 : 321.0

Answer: 300.0 N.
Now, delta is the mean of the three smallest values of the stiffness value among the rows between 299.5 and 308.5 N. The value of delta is 1.5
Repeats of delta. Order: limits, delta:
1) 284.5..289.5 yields 3.0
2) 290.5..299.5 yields 2.4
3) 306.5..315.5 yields 1.4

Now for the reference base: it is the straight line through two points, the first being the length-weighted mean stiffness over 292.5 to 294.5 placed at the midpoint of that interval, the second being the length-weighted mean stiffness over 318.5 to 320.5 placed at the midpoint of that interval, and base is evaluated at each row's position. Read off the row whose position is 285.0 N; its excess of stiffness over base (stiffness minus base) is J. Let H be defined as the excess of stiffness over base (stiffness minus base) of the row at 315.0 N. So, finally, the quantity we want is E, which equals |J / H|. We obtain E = 0.0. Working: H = -0.630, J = -0.01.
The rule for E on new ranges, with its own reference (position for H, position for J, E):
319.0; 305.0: 29.6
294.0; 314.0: 5.4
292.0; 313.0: 3.0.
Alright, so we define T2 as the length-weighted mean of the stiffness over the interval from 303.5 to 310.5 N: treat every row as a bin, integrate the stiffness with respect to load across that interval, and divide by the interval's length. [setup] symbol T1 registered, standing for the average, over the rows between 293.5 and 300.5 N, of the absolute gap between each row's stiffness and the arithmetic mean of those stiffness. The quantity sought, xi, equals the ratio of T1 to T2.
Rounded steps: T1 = 0.16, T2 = 1.57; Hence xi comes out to 0.10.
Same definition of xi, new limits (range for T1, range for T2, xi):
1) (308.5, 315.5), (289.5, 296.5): 0.03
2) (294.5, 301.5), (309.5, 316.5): 0.13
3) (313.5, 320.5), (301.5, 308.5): 0.10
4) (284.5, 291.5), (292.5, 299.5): 0.02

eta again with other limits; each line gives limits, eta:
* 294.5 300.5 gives 295.0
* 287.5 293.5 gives 288.0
